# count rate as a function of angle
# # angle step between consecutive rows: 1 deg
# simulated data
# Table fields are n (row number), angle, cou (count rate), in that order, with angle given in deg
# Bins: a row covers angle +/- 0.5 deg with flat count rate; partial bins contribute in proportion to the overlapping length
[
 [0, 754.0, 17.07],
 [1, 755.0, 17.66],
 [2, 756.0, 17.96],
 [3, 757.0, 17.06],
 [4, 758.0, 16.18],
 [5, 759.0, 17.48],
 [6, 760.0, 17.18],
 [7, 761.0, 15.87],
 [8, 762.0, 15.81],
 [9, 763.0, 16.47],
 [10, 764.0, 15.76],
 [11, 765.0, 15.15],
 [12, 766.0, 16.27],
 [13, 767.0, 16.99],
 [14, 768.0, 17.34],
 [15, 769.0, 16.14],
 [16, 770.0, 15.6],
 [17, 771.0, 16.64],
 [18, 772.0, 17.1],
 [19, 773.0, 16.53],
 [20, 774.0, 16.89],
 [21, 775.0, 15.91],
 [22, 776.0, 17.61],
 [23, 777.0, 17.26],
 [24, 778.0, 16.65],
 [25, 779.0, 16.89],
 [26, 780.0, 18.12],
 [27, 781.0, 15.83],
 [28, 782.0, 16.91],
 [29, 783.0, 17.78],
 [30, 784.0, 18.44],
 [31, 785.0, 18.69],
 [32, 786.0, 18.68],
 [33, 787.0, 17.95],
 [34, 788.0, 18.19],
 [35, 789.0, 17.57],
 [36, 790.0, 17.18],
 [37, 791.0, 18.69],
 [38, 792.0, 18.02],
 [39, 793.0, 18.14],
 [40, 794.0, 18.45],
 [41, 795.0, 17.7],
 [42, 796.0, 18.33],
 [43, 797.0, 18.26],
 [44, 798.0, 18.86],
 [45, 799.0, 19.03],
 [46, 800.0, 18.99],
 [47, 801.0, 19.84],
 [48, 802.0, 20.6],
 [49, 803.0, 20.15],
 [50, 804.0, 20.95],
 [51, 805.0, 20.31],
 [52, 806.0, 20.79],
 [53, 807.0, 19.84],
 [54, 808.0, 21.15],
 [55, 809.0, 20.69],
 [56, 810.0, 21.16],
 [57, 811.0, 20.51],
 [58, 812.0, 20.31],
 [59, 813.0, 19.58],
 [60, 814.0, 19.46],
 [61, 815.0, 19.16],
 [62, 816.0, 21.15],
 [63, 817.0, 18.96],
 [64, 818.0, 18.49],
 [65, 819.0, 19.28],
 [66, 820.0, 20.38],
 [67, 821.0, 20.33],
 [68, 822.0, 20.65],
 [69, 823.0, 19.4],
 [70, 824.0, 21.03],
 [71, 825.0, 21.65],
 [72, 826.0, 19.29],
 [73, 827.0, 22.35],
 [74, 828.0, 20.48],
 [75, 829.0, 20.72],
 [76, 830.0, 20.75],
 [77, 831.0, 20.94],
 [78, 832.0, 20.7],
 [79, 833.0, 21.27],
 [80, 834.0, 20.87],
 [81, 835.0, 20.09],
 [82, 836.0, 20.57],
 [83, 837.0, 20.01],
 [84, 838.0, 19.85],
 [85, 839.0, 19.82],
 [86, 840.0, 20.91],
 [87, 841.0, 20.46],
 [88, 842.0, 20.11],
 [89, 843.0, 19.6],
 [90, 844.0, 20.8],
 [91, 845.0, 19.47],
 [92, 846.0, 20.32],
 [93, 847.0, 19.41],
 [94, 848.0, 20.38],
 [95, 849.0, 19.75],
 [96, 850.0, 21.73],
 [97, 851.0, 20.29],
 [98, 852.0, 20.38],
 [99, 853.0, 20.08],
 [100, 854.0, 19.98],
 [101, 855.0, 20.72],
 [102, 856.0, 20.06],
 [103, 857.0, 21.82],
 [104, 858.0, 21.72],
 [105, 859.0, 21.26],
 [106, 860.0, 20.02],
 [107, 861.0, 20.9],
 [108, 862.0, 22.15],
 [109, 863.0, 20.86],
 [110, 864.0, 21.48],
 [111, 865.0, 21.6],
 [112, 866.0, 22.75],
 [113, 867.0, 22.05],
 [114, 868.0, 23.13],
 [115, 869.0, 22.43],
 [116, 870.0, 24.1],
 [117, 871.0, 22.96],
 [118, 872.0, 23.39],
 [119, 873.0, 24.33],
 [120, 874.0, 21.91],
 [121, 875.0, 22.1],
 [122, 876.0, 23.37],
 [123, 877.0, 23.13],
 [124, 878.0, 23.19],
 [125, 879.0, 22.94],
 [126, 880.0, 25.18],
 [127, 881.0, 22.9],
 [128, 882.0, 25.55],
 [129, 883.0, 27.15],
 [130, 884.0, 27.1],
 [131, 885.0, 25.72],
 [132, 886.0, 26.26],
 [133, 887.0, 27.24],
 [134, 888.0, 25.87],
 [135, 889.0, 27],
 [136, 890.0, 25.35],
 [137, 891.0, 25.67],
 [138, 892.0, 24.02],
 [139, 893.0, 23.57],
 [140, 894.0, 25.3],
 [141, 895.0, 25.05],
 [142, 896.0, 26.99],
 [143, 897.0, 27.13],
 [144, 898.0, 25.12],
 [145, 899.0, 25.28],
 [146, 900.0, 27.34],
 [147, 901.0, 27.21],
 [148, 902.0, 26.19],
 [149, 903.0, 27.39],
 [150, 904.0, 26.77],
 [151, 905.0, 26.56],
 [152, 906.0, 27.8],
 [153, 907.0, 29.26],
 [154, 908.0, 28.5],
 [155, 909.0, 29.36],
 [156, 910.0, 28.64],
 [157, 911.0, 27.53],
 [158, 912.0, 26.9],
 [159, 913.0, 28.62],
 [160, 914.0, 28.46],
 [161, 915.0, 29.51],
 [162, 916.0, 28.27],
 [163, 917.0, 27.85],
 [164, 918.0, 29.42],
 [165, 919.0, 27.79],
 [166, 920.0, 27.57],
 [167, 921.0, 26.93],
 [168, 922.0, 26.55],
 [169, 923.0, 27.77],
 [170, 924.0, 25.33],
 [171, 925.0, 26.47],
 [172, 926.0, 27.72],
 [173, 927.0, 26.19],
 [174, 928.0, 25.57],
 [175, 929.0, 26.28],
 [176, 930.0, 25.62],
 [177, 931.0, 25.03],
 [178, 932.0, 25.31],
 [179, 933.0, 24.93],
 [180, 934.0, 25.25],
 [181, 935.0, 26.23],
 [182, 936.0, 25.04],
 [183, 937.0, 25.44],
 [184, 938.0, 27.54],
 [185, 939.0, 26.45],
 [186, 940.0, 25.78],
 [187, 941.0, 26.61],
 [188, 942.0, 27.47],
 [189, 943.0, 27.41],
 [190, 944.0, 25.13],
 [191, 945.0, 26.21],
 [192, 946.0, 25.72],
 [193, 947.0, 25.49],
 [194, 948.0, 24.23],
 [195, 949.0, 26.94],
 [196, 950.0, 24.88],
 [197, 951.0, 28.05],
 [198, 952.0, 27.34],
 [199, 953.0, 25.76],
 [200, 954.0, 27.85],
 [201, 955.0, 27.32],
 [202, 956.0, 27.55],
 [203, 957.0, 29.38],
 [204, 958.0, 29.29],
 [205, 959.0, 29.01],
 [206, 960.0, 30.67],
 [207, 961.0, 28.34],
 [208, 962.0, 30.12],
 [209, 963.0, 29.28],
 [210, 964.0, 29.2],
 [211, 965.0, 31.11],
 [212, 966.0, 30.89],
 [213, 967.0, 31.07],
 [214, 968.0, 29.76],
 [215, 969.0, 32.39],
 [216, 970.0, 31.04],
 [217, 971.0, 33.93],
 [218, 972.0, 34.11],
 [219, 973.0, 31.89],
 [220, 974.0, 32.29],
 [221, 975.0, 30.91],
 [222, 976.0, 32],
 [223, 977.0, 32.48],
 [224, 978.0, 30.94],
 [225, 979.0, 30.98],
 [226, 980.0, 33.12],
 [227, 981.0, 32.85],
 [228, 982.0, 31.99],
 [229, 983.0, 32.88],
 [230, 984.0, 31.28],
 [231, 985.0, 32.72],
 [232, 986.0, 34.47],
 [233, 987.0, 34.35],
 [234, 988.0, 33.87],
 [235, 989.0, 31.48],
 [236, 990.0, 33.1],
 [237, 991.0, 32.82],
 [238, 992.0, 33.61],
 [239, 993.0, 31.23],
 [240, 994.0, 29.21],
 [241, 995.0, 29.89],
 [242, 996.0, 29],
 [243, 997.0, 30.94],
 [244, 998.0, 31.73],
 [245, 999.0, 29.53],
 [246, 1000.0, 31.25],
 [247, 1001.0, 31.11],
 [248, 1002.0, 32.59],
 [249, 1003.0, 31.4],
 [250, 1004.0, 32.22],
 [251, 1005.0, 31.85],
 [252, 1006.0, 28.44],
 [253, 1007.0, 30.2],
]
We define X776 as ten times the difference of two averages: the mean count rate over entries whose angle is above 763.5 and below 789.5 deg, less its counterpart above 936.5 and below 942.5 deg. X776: -95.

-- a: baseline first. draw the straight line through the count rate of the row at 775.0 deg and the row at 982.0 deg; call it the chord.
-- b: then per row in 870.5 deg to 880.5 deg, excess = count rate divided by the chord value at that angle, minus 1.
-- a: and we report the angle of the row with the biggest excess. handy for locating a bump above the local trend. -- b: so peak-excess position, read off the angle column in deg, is 880.0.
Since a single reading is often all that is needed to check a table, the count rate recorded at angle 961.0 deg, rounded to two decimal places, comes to 28.34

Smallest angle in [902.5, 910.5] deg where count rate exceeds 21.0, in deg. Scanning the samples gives 903.0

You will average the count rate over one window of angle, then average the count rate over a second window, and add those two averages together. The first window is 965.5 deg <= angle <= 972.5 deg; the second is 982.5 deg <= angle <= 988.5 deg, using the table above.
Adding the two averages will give 65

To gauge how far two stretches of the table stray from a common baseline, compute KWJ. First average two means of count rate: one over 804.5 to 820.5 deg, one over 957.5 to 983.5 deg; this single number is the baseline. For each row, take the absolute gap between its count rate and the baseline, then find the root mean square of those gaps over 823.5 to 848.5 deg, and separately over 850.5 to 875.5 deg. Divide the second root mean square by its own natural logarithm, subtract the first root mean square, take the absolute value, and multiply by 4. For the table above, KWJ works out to 9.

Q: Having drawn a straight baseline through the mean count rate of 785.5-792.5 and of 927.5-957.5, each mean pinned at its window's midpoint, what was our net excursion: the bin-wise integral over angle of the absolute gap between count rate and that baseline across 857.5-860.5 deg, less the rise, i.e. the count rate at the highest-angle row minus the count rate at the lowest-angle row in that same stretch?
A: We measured 4.1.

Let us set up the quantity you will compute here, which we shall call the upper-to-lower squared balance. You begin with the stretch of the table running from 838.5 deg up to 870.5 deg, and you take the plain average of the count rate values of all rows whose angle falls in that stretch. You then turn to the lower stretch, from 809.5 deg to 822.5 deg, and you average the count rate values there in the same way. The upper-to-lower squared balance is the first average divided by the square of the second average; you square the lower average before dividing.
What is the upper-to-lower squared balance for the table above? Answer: 0.053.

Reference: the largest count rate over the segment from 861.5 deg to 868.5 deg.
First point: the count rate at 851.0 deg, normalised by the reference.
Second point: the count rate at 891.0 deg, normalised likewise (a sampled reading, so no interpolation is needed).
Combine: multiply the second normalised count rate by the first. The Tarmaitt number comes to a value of 0.97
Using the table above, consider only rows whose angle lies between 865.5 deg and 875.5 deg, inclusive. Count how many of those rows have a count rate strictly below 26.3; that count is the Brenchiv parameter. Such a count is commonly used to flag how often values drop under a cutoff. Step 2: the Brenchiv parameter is 10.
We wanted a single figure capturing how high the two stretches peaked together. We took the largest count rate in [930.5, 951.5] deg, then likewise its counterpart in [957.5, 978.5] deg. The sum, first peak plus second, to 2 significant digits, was 62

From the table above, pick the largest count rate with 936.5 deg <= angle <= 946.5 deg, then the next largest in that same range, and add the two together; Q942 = 55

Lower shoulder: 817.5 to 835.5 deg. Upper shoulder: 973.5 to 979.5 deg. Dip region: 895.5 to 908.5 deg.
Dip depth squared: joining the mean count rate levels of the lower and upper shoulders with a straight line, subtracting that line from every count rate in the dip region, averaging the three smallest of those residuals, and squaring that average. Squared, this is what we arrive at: 0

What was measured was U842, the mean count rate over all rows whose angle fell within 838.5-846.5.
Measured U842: 20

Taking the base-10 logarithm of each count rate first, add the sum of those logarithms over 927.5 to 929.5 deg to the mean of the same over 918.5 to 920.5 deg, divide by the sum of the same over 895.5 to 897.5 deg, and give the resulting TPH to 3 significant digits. 1.49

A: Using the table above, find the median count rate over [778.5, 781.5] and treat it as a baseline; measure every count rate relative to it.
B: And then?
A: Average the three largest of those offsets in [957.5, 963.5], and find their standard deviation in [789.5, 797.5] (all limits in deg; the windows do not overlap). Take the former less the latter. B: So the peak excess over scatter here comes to 13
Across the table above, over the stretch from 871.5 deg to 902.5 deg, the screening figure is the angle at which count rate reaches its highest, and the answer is 900.0 deg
